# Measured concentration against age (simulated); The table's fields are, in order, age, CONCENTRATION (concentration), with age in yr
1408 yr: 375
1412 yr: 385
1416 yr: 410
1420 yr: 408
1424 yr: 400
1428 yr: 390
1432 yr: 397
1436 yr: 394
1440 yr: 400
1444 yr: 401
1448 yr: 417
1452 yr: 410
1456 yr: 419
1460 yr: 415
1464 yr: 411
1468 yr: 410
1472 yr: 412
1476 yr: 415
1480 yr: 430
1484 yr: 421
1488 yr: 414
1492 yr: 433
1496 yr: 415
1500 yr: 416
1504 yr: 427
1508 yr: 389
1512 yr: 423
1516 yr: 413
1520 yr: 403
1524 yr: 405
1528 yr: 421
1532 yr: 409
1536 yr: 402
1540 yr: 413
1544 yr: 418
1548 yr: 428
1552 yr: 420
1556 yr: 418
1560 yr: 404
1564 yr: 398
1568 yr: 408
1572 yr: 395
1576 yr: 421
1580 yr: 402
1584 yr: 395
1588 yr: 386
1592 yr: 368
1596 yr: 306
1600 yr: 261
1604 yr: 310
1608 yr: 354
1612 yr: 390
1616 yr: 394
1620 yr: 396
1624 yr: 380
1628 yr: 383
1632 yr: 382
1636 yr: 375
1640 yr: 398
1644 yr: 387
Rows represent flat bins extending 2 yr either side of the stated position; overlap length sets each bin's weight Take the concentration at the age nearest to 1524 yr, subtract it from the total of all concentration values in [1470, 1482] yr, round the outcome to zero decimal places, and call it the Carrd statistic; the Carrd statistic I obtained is 852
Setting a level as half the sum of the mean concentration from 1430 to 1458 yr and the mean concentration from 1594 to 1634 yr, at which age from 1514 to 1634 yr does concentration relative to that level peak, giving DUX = 1548 yr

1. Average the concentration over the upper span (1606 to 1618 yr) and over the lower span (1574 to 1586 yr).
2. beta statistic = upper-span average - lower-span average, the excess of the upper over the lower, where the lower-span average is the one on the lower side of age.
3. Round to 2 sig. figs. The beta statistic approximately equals -27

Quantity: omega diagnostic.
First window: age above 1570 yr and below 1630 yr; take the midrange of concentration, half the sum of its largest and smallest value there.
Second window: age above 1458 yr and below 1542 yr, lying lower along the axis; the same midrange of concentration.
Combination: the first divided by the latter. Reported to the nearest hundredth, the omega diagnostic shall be 0.83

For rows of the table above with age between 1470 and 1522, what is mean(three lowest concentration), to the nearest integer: 401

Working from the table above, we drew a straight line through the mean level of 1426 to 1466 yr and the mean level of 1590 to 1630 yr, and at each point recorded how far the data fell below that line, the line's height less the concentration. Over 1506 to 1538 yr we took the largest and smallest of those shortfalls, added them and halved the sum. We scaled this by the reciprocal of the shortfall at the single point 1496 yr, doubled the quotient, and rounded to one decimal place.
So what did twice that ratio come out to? 1.8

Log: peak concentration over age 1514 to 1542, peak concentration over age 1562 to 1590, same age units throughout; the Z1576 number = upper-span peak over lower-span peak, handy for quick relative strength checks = 1.00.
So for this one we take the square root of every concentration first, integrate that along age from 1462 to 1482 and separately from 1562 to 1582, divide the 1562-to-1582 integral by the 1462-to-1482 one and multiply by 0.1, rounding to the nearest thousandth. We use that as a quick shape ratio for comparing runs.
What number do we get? 0.099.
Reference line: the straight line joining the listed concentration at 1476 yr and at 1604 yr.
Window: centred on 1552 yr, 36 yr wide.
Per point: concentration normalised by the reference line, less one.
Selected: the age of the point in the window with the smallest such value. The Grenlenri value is 1536 yr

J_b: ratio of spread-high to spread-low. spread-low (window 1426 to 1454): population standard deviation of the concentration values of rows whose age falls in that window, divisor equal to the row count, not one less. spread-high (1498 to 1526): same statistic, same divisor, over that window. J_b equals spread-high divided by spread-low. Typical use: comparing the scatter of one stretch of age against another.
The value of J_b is 1.4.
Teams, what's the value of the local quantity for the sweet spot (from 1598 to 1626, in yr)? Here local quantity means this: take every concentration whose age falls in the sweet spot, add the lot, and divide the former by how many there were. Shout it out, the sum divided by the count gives 355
